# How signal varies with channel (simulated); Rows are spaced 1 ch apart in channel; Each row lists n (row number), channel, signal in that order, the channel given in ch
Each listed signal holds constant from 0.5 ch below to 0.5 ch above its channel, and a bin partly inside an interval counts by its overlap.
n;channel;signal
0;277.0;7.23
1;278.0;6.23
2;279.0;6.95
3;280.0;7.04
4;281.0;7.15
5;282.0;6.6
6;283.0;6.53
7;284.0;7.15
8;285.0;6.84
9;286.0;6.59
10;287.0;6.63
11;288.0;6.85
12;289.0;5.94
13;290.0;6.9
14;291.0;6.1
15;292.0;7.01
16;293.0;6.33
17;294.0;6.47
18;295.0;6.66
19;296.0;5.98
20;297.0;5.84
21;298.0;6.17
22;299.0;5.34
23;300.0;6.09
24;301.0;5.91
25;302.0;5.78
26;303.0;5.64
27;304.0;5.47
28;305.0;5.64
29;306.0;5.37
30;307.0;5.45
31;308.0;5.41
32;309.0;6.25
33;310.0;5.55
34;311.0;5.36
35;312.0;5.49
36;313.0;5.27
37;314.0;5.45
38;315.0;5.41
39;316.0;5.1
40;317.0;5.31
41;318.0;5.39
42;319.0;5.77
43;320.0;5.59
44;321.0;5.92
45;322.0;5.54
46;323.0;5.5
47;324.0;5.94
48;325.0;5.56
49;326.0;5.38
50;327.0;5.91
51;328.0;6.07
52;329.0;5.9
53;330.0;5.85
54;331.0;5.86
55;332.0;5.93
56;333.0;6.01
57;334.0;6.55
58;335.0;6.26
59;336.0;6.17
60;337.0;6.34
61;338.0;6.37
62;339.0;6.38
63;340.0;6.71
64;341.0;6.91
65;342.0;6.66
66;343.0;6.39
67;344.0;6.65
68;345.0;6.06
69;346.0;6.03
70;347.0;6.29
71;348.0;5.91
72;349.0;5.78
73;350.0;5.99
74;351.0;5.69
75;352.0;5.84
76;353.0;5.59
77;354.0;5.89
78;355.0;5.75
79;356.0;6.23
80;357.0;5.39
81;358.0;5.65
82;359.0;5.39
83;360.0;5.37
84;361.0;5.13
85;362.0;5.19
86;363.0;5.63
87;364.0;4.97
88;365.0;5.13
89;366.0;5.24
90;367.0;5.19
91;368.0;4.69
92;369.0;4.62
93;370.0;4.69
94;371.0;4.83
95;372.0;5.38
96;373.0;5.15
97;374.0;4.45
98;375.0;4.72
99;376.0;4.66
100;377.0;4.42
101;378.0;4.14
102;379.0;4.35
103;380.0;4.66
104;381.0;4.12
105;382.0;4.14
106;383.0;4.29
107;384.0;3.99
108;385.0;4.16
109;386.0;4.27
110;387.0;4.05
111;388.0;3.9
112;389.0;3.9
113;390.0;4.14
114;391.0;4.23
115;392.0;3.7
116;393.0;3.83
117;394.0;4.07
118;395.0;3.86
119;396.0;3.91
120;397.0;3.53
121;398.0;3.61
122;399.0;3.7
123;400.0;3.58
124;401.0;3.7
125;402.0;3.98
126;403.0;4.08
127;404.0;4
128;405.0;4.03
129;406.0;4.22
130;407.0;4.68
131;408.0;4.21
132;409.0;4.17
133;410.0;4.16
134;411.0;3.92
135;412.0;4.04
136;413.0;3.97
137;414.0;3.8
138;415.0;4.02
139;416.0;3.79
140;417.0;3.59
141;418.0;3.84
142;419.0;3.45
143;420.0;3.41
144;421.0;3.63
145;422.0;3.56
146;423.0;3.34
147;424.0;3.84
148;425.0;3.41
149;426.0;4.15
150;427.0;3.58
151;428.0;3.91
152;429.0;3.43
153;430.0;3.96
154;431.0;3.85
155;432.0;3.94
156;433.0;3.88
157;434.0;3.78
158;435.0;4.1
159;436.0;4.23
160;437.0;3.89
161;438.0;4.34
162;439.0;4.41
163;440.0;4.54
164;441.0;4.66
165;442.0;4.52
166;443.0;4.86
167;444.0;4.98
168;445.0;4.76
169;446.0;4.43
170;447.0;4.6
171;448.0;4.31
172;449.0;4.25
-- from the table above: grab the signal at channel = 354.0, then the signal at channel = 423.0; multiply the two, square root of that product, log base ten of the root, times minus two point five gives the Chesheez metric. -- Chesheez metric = -1.62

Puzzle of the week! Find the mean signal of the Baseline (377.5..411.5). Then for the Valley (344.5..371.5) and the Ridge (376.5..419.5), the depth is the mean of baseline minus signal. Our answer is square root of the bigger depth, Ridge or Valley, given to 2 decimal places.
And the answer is 0.18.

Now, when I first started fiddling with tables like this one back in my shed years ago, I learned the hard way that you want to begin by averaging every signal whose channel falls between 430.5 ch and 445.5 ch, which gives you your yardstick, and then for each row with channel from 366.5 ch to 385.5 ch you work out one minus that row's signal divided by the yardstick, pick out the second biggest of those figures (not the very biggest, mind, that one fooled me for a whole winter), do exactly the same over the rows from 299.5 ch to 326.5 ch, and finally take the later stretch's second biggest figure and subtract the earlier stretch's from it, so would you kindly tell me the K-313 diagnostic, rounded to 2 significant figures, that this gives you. 0.27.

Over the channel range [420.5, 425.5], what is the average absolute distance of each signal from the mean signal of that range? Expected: 0.14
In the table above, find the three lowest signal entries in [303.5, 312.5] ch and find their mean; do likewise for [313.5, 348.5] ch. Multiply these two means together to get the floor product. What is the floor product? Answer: 28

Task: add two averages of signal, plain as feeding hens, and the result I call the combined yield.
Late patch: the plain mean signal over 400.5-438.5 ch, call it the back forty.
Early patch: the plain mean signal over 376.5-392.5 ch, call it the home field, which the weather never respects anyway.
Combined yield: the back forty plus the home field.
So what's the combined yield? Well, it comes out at 8.0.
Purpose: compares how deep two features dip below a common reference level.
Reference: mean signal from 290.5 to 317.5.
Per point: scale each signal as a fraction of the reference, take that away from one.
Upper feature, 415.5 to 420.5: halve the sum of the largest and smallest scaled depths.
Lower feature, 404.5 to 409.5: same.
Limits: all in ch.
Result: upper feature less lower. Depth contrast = 0.13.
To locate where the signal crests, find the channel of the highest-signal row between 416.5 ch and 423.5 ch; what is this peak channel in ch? 418.0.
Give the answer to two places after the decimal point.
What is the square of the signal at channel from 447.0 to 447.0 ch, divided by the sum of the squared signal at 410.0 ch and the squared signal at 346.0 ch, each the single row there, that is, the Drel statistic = 0.39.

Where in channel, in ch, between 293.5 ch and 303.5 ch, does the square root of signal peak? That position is 295.0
